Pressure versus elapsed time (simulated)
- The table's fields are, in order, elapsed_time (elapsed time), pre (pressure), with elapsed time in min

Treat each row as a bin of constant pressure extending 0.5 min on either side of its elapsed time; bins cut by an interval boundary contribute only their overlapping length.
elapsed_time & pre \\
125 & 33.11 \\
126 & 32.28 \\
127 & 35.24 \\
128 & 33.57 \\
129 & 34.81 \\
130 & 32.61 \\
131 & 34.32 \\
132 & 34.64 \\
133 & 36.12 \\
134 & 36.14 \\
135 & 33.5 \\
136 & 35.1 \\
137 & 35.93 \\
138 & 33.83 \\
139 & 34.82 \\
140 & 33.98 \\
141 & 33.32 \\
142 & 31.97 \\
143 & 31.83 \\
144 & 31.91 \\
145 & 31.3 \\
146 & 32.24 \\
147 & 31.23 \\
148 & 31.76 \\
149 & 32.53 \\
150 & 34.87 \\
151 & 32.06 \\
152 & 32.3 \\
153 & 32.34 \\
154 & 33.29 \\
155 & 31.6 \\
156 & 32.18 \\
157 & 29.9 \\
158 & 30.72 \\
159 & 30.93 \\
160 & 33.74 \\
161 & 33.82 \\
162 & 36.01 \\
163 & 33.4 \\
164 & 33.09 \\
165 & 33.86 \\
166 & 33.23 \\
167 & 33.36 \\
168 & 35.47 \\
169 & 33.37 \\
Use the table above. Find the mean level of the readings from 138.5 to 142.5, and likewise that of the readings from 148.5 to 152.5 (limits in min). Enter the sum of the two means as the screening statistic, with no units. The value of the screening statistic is 66.5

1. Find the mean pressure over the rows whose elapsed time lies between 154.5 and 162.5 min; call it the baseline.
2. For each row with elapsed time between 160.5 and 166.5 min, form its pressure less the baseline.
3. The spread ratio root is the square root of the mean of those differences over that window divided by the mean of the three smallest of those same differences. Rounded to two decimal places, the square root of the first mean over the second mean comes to 1.32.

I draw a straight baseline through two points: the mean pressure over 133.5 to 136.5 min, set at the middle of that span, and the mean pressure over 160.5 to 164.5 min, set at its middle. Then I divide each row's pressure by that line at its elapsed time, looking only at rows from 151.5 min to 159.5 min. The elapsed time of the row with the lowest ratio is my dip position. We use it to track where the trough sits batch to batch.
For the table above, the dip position 157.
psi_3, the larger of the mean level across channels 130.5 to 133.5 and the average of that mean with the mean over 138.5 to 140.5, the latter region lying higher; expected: 35.0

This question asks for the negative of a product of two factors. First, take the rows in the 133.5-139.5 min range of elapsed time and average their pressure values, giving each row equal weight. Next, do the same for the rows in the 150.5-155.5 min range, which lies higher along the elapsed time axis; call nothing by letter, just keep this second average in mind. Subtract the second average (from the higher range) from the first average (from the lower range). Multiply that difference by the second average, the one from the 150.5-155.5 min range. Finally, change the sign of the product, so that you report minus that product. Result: -83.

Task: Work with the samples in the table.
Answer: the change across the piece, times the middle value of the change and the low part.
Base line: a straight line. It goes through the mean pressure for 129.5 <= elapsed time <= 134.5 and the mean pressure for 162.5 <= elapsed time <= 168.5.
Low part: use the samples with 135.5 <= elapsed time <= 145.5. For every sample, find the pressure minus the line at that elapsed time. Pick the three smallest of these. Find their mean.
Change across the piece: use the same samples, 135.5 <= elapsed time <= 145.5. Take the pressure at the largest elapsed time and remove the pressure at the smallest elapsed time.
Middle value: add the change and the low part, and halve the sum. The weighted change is 12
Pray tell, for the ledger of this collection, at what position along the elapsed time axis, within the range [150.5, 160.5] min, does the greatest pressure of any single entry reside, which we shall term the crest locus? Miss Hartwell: 160 min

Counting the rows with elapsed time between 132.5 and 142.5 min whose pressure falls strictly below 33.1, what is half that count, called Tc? 0.5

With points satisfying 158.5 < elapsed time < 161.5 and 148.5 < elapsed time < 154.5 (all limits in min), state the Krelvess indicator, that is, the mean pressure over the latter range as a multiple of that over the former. 1.00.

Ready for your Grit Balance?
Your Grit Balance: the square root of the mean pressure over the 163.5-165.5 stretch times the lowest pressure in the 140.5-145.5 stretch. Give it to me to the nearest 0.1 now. 32.4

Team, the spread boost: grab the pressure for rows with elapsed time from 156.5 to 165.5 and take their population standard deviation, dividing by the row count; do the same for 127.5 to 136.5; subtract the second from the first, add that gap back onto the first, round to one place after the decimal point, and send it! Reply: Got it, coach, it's 2.5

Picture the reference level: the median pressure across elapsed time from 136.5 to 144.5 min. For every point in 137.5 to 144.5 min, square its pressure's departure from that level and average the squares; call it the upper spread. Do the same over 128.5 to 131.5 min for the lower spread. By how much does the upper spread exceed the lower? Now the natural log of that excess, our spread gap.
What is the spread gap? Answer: -0.78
